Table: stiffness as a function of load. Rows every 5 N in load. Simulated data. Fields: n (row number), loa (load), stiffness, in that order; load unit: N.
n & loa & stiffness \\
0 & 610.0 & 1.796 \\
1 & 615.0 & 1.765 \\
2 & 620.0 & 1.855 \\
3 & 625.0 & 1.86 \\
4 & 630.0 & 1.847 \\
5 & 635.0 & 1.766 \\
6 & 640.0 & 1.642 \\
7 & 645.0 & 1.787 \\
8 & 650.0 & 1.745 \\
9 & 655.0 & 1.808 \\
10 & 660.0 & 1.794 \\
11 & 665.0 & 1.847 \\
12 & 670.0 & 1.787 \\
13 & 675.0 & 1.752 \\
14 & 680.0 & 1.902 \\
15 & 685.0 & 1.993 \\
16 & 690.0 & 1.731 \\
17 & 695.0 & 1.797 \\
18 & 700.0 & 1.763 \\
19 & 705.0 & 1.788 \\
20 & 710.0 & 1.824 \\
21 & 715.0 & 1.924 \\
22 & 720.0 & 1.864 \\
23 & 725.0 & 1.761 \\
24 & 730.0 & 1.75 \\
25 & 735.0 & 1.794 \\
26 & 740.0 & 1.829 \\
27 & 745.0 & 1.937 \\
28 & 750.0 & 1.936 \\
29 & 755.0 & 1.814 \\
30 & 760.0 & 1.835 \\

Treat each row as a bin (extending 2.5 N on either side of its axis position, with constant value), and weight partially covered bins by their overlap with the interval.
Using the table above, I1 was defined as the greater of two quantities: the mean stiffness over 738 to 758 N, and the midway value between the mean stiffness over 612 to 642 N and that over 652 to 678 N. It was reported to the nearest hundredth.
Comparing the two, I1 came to 1.88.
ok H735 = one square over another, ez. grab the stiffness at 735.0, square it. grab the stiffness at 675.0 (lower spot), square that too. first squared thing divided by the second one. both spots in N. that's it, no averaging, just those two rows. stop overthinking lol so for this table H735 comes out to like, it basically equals 1.05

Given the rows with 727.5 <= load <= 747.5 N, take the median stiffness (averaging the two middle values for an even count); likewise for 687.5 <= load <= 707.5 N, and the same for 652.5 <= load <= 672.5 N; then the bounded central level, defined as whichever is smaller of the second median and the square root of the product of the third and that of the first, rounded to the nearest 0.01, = 1.78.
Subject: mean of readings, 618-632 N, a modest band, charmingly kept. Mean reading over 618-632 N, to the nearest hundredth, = 1.85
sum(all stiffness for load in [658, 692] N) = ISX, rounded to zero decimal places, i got 13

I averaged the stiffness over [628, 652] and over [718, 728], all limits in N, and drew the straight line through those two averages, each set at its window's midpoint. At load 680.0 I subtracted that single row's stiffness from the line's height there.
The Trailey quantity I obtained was -0.12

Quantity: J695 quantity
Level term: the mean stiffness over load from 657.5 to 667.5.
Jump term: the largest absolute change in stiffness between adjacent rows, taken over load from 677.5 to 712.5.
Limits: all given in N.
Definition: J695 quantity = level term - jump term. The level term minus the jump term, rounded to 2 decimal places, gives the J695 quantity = 1.56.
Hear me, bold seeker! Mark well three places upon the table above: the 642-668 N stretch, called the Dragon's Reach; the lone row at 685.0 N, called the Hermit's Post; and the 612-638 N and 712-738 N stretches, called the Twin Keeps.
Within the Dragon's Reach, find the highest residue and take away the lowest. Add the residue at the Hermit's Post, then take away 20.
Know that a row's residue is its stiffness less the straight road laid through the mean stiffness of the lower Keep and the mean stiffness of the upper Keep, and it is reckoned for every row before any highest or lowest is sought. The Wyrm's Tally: -19.7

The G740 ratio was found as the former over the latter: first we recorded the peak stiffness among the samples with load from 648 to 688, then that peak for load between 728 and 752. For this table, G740 1.03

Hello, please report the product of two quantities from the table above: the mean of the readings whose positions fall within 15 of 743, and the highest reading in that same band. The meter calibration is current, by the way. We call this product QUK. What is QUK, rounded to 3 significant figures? 3.57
